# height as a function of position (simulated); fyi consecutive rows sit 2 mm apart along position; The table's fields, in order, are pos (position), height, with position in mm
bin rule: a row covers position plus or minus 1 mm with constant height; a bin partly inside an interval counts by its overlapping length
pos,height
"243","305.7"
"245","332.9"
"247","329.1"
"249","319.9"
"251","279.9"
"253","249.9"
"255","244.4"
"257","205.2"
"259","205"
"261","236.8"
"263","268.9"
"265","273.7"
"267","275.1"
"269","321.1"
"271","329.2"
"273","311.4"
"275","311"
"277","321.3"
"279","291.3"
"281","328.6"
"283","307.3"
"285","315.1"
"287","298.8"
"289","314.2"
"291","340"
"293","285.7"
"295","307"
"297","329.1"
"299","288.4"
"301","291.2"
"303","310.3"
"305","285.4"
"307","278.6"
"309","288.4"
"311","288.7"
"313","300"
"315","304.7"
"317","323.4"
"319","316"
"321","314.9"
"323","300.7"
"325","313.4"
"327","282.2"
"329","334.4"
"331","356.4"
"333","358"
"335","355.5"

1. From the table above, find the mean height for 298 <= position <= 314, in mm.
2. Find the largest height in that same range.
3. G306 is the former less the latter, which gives -19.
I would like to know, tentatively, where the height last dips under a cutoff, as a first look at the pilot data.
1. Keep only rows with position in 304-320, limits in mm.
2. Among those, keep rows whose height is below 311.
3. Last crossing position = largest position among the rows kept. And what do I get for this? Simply 315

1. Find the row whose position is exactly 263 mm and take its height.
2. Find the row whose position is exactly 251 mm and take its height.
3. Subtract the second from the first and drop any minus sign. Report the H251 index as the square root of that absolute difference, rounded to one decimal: 3.3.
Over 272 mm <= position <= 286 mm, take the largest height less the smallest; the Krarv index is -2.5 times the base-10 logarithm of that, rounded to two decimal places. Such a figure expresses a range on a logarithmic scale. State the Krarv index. -3.93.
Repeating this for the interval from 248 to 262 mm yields -5.15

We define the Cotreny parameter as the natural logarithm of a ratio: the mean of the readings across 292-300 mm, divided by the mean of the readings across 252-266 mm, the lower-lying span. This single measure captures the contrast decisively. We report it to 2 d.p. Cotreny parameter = 0.23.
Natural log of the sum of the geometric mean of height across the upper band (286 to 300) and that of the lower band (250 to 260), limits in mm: 6.30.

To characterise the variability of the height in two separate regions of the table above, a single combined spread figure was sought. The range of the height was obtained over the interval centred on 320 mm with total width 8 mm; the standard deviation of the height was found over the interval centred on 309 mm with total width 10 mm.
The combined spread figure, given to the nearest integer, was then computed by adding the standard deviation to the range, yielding 30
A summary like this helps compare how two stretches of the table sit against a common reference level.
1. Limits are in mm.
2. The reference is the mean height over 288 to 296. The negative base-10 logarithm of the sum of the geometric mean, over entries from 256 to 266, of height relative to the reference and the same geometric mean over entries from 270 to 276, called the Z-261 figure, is -0.249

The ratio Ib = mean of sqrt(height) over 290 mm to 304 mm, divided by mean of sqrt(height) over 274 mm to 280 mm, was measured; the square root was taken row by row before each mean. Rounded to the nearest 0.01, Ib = 1.00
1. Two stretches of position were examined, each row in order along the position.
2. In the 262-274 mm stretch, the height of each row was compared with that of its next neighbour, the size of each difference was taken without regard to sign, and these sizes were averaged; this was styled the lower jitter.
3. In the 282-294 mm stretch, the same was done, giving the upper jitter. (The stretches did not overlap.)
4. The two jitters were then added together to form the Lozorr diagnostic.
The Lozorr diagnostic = 40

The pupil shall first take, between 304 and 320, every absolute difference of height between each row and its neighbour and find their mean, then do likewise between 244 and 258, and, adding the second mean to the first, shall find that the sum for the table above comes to 30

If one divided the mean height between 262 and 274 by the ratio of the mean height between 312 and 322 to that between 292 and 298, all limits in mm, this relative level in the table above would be 292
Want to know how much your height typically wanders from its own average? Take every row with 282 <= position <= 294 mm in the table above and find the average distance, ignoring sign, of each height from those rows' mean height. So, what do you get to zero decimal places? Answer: 13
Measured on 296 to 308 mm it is 15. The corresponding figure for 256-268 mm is 28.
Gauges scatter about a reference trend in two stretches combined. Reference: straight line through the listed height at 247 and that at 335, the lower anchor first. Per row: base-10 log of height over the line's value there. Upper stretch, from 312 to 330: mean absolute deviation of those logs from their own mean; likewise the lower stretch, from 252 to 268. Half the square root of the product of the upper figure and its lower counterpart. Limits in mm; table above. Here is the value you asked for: 0.0126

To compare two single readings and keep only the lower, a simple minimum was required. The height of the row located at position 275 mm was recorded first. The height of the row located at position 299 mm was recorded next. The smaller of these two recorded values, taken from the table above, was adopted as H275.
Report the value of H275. 288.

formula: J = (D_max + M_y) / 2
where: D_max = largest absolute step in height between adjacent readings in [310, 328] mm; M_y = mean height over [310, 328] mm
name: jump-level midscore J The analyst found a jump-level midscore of 168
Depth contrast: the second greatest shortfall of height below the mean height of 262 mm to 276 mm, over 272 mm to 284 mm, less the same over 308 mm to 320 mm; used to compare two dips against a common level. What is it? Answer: -19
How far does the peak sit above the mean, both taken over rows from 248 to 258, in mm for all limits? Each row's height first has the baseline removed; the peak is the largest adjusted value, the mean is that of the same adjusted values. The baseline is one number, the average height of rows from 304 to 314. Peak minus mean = 60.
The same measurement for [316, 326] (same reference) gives 10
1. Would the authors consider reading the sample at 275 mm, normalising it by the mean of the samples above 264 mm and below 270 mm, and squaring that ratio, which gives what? 1.15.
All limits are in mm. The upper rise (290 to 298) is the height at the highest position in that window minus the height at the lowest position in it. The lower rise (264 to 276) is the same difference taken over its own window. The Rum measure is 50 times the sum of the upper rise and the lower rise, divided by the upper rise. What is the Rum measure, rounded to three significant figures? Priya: -121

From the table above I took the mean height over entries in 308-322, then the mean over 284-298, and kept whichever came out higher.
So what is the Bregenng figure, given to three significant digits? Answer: 313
